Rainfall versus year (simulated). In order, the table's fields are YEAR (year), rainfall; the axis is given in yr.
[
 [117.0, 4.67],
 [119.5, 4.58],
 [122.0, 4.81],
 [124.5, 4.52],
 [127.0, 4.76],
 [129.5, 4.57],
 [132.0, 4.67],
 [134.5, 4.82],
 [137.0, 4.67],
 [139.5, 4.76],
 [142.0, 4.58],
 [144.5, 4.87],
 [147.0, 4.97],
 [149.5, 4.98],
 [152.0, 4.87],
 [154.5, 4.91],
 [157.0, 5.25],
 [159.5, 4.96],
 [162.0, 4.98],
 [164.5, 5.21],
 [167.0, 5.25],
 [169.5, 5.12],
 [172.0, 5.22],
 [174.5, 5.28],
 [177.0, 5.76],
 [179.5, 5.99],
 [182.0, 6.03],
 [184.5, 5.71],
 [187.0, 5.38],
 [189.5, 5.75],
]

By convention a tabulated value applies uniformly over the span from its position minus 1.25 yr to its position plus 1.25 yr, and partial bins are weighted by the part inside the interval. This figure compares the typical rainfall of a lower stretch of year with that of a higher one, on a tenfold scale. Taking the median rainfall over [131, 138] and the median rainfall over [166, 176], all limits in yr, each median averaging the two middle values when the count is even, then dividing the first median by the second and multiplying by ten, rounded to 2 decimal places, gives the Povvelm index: 8.92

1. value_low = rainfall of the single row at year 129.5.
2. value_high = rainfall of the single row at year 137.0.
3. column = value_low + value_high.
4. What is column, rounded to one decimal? 9.2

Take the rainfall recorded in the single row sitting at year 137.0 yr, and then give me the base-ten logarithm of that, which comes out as 0.669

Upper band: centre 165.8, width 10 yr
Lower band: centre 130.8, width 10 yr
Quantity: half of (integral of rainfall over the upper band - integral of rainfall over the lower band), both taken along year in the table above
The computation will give 2.2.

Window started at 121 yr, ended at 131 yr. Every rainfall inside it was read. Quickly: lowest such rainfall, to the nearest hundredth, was 4.52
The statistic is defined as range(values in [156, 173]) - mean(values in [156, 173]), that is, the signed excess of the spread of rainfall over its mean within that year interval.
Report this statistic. -4.85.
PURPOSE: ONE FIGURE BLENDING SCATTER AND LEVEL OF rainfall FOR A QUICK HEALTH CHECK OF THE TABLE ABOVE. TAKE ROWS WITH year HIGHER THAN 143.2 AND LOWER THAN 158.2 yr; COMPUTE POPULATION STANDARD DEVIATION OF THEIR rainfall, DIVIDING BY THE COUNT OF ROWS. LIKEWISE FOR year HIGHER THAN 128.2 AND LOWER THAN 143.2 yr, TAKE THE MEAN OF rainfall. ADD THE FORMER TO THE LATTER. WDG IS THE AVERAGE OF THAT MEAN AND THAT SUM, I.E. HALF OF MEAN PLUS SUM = 4.74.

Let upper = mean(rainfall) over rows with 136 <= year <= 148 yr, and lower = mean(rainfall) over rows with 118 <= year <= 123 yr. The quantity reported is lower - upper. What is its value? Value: -0.1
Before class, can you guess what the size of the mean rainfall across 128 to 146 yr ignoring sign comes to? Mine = 4.71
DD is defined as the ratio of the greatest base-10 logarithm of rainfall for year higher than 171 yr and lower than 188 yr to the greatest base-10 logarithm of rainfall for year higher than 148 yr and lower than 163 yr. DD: 1.08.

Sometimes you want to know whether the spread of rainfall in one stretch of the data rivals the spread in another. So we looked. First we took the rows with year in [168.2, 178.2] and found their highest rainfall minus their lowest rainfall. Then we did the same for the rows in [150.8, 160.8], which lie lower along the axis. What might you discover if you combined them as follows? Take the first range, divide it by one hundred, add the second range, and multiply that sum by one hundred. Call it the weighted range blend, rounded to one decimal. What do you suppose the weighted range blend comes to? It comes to 38.6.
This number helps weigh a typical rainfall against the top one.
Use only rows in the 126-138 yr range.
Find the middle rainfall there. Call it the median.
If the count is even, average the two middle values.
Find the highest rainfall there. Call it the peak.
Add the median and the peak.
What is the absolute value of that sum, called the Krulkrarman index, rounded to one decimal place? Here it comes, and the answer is 9.5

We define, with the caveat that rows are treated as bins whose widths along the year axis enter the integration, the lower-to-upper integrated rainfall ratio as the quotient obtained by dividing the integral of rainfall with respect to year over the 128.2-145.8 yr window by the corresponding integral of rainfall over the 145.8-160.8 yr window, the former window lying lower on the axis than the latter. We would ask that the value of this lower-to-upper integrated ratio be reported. 1.1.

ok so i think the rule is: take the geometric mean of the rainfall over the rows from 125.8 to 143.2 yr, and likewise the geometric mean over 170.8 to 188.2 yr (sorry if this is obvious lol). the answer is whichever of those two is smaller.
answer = 4.69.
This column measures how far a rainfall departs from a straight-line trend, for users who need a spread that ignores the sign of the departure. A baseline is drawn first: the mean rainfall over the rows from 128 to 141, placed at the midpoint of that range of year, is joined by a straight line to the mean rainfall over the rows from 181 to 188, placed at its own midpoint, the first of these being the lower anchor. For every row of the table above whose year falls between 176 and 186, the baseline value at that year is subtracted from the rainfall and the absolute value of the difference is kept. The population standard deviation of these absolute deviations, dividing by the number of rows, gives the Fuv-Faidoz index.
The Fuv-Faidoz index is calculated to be 0.155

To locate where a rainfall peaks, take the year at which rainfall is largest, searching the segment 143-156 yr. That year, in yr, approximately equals 149.5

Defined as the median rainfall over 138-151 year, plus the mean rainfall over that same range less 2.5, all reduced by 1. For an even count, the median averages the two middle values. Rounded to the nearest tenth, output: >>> 6.2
